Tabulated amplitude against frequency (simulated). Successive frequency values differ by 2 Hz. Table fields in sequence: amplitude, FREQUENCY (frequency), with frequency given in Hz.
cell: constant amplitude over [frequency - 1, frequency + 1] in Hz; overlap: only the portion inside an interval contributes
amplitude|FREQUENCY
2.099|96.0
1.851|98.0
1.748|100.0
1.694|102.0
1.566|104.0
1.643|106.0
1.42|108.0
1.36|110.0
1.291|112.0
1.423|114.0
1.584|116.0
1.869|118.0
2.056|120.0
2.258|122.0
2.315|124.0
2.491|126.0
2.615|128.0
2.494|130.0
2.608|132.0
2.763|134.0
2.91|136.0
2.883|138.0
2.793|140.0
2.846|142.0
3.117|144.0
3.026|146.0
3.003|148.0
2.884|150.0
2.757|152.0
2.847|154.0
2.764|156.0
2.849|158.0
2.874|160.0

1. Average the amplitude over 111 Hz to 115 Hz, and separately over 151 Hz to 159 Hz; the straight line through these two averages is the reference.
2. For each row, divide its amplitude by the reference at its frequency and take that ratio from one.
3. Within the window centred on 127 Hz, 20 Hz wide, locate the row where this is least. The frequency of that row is 128.0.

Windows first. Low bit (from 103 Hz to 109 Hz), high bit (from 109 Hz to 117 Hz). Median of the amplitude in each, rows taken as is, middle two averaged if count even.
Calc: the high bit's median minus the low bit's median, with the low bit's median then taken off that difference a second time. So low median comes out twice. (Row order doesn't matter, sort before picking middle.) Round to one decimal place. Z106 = -1.7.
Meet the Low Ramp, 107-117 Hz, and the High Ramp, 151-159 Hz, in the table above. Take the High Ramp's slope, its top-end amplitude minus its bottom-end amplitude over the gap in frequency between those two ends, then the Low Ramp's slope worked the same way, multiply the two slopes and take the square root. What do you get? 0.0177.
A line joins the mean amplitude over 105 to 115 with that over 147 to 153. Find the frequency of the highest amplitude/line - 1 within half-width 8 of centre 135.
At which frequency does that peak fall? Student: 128.0 Hz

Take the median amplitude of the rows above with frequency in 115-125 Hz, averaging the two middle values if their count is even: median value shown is 2.1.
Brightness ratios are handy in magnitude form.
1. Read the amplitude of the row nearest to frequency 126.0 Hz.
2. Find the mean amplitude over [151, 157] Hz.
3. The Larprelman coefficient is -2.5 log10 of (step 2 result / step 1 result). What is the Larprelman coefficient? -0.12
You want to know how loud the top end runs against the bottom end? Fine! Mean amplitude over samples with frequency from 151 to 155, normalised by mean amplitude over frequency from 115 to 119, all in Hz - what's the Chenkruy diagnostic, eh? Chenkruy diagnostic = 1.6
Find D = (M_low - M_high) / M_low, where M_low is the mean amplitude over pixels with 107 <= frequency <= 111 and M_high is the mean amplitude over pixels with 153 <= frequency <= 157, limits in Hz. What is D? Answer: -1.0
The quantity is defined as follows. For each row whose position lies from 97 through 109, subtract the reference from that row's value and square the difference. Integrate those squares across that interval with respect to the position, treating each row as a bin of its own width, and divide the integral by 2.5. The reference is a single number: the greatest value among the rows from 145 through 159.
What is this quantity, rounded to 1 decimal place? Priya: 9.1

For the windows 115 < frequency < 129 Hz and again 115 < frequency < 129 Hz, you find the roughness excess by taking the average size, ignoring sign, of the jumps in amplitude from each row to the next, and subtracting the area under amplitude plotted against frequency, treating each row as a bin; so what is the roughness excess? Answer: -30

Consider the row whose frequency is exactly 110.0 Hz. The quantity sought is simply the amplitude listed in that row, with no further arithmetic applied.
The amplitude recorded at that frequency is 1.36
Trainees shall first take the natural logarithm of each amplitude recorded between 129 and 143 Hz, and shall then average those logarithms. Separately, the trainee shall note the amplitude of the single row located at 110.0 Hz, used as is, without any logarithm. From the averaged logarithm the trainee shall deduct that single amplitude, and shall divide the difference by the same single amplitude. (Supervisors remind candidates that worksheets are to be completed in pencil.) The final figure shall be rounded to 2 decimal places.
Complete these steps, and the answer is -0.26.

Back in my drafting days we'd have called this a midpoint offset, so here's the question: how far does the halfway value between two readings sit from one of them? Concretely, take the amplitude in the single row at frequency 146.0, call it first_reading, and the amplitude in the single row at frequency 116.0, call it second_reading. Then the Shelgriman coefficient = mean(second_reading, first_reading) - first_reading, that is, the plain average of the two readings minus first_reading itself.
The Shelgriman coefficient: -0.72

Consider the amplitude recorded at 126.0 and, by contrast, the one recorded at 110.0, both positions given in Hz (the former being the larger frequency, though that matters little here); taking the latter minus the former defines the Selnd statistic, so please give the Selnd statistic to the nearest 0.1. -1.1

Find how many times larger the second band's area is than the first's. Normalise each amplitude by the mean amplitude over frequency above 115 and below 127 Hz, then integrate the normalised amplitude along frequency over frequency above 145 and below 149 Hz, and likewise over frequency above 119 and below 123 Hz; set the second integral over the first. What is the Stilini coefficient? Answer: 0.7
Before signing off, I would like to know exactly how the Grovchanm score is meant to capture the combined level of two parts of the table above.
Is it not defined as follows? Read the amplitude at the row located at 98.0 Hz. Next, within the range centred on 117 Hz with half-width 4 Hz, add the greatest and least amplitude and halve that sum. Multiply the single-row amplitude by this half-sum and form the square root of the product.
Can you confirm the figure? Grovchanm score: 1.8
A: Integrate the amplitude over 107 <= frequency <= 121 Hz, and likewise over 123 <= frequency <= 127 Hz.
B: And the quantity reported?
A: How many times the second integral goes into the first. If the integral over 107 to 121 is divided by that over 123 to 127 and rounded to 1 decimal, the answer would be 2.3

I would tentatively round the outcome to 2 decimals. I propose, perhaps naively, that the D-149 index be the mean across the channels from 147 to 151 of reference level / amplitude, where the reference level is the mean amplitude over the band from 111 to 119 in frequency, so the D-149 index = 0.52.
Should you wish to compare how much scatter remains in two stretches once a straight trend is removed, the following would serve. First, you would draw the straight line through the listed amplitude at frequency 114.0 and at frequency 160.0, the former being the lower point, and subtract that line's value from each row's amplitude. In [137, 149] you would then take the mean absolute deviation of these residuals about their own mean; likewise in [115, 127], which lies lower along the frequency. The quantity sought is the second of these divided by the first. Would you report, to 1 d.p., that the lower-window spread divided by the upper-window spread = 2.1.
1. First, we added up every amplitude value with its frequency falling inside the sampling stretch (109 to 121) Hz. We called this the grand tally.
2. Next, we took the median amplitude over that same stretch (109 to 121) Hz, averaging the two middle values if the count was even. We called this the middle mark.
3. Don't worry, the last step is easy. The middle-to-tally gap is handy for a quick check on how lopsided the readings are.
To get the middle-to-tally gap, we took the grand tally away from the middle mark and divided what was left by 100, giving -0.081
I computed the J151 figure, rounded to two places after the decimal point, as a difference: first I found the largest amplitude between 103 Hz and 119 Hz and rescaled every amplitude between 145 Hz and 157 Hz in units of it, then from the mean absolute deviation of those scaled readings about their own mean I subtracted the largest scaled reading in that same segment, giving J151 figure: -1.57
